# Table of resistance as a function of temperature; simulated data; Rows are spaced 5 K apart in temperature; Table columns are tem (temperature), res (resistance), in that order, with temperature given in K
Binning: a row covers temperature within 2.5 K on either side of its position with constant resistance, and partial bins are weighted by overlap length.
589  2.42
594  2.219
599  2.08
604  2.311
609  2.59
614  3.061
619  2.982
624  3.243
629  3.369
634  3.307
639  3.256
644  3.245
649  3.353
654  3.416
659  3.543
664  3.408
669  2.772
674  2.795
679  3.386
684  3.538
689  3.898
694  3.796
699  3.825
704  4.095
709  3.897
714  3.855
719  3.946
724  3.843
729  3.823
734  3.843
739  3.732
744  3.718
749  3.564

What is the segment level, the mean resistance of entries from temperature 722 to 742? 3.81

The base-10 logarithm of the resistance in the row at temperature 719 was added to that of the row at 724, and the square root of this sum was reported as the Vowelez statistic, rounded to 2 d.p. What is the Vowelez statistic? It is 1.09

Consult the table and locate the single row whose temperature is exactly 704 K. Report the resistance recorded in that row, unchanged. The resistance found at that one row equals 4.095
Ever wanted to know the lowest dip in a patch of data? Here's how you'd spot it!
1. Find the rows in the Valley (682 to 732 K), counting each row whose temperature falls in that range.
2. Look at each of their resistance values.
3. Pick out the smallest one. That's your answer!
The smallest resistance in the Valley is 3.538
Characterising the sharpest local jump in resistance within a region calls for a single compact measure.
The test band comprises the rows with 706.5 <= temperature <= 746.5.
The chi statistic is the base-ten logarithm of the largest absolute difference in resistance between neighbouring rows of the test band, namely -0.95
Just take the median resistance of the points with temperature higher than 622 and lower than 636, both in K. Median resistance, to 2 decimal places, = 3.31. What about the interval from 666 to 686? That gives 3.09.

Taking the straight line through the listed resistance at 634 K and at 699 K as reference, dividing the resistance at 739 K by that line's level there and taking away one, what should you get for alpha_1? -0.10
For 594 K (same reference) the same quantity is -0.26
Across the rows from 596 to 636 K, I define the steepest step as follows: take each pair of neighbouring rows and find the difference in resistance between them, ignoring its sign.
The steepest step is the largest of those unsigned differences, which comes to 0.5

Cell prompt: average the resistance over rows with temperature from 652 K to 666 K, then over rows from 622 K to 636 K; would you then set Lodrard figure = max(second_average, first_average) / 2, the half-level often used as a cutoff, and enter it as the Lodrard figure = 1.73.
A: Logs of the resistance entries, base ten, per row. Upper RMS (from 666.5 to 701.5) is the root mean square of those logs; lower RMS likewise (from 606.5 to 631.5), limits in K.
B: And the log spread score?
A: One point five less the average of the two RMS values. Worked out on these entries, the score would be 0.991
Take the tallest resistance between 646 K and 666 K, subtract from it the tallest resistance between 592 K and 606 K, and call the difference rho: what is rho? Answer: 1.2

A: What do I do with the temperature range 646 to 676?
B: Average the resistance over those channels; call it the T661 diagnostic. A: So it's 3.2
